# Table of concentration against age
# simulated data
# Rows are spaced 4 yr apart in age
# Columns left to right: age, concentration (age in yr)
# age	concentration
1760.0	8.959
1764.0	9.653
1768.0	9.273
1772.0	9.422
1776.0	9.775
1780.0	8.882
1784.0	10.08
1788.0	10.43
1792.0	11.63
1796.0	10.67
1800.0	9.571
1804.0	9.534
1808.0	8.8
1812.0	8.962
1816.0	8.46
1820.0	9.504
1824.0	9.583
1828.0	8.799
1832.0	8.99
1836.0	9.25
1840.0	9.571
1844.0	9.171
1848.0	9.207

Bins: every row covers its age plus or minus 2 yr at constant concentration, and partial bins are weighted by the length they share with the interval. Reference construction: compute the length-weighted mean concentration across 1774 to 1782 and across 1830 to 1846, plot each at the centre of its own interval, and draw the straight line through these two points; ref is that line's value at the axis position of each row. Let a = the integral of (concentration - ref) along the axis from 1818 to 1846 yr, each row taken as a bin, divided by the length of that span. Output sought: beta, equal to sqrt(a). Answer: 0.11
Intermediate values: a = 0.0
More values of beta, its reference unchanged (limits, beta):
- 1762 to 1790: 0.56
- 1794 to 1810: 0.59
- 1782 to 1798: 1.18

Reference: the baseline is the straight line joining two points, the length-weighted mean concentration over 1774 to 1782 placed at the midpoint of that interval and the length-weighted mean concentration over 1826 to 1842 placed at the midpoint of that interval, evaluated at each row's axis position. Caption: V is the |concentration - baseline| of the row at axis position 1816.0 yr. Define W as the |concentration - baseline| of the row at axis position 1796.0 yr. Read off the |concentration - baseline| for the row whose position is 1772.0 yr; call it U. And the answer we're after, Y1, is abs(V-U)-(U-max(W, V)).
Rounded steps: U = 0.07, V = 0.7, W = 1.4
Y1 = 2.0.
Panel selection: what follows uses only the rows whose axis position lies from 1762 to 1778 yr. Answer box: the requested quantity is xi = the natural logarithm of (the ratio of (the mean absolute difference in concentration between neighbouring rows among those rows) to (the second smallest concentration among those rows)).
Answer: -3.5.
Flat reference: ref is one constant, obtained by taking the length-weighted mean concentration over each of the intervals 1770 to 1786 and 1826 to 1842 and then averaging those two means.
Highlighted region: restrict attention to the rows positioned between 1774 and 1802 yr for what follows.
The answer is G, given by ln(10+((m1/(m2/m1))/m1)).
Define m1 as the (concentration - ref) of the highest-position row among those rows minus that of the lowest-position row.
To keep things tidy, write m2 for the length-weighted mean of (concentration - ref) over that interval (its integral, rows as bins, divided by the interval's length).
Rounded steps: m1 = -0.2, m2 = 0.80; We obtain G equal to 2.28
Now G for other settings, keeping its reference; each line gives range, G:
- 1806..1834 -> 2.24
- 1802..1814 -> 2.51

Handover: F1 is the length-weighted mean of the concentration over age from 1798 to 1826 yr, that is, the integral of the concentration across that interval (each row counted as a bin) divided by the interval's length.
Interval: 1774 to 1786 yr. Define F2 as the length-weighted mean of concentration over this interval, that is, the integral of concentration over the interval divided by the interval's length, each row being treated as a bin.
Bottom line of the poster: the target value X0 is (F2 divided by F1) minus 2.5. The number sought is -1.46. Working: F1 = 9.20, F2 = 9.6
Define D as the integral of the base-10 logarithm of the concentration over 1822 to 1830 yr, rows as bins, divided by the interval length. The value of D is 0.96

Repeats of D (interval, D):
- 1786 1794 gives 1.04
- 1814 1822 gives 0.95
